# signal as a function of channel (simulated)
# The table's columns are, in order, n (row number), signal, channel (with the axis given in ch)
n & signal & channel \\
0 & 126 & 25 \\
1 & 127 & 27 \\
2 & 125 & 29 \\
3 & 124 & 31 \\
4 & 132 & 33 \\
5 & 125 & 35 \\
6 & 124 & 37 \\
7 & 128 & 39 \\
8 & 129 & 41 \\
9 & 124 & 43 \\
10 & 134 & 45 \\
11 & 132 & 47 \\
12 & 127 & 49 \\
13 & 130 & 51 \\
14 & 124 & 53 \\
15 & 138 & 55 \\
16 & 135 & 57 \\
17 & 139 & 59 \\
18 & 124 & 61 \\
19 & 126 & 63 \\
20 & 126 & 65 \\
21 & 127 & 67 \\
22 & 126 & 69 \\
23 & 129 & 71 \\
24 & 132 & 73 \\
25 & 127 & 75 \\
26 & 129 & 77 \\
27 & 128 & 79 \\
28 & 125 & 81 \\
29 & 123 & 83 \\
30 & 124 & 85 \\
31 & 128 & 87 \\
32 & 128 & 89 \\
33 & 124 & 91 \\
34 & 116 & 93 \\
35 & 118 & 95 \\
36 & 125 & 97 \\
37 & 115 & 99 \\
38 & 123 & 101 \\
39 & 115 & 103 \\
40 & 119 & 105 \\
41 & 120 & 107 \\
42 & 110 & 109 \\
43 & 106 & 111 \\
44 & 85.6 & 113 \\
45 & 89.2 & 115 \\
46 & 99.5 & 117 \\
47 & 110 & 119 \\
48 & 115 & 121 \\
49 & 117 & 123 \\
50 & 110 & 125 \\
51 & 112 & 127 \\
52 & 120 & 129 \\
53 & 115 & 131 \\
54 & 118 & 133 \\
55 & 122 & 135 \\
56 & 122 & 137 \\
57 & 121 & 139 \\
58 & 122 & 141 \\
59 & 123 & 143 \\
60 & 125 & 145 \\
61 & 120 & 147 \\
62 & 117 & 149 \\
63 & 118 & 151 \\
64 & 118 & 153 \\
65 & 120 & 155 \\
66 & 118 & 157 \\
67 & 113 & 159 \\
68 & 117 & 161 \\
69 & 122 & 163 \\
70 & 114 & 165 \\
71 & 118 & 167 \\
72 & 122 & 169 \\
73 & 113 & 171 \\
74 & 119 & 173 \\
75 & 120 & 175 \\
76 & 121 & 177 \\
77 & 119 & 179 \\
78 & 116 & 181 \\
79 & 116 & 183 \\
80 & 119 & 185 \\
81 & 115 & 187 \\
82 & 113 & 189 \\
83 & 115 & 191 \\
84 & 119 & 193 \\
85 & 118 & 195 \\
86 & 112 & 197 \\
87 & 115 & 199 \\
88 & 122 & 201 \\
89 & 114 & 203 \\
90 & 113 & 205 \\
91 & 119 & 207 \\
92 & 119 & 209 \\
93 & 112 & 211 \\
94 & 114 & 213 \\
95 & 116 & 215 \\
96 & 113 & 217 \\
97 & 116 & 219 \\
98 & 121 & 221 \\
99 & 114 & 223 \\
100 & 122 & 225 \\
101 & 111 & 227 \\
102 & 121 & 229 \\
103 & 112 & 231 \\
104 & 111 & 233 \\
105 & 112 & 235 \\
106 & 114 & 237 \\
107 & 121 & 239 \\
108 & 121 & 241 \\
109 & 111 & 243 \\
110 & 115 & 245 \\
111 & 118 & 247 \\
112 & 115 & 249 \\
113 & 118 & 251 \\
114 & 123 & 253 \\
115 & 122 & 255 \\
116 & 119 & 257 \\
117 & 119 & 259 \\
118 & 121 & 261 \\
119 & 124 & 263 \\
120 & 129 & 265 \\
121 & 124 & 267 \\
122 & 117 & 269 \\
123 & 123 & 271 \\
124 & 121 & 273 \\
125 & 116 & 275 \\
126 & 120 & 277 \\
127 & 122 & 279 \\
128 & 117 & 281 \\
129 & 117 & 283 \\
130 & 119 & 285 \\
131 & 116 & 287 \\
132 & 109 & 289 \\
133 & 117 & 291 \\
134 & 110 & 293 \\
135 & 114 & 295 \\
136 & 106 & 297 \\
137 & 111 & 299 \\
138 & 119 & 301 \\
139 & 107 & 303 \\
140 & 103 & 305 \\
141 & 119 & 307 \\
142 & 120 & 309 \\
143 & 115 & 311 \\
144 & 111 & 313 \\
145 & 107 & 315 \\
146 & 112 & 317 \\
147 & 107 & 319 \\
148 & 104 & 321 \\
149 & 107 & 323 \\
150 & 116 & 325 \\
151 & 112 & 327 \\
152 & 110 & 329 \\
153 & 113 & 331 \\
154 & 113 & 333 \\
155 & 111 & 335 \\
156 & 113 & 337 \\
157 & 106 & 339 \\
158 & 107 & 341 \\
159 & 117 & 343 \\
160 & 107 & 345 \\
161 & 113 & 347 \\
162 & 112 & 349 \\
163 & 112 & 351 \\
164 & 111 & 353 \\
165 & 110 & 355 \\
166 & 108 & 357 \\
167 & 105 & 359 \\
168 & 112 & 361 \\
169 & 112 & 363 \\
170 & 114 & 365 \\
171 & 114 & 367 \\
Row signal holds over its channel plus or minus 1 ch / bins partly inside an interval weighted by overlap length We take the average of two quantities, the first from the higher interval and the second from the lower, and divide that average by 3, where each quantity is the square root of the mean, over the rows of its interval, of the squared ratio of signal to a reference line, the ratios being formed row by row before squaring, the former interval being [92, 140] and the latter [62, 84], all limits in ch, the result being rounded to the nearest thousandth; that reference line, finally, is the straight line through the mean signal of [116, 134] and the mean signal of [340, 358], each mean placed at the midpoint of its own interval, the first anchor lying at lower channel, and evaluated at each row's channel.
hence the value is 0.355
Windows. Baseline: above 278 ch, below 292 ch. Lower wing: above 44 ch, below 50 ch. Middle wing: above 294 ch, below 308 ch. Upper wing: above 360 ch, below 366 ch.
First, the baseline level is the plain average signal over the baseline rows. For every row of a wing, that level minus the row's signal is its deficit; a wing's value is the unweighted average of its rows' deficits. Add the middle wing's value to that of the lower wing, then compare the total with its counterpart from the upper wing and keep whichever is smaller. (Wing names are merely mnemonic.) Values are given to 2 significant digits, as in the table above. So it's -8.9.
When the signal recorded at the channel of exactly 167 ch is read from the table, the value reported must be 118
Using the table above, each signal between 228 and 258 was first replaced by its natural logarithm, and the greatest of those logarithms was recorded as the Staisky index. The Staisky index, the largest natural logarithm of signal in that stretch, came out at 4.81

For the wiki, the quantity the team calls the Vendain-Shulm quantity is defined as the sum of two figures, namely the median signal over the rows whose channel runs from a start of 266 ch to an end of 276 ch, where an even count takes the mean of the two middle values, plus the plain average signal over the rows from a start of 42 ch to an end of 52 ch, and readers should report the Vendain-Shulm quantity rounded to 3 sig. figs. 250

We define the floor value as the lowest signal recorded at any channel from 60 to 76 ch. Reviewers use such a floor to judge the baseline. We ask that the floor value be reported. 124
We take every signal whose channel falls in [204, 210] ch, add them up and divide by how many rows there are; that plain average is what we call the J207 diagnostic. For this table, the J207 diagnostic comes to 117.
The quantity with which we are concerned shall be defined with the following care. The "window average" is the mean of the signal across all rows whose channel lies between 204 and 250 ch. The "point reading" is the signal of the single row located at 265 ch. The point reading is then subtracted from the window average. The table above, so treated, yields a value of -13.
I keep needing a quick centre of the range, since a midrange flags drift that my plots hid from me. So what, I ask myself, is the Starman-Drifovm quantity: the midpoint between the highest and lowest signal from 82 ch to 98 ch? 122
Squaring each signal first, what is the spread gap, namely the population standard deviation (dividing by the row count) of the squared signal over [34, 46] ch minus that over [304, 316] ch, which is -465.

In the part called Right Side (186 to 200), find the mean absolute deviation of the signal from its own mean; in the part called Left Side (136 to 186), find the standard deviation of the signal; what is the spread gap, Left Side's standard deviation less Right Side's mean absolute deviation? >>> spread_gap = 1.2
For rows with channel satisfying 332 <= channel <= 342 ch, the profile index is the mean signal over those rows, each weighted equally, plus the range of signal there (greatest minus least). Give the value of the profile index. 117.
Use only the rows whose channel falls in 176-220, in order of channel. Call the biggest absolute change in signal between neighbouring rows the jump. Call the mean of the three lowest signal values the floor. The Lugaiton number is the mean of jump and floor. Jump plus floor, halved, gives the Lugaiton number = 60.2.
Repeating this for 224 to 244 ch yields 61.0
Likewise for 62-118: 55.9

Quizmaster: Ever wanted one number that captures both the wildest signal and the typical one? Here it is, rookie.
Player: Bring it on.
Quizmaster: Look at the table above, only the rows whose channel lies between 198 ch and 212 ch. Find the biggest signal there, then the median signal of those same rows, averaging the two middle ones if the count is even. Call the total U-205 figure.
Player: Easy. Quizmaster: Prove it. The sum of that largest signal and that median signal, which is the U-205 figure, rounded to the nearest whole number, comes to 237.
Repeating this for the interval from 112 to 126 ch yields 227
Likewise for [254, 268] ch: 251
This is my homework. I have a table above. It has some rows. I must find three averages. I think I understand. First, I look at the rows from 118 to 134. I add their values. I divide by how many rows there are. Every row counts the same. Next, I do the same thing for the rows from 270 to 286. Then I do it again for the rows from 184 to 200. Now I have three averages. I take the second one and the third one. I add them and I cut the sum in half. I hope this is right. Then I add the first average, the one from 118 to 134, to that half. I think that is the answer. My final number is 232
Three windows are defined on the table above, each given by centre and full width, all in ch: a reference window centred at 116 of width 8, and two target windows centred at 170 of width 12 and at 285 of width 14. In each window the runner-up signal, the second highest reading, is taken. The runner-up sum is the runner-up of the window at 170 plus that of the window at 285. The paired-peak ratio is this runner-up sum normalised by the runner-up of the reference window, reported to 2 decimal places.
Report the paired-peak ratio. 2.40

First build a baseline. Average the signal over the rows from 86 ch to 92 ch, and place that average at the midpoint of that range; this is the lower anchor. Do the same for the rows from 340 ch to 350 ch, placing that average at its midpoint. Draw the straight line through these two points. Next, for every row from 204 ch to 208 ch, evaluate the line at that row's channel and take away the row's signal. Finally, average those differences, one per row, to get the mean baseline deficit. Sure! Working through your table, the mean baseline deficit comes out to 3.6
